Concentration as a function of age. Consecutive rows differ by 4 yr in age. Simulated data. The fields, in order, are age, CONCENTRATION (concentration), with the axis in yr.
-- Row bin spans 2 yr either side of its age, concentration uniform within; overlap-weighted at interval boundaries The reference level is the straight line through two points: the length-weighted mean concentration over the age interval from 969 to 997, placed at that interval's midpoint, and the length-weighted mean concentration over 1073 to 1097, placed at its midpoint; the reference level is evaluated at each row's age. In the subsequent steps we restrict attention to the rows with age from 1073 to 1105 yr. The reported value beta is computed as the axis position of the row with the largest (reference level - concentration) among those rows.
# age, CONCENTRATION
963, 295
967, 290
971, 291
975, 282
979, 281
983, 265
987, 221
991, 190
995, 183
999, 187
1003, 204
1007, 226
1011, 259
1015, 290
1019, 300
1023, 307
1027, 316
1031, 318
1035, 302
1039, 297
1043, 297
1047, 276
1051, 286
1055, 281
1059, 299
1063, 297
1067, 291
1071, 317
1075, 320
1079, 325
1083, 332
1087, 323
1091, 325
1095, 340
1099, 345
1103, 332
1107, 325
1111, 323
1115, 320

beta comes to 1103 yr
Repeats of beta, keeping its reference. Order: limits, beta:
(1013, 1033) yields 1015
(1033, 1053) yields 1047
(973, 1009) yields 995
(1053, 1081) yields 1055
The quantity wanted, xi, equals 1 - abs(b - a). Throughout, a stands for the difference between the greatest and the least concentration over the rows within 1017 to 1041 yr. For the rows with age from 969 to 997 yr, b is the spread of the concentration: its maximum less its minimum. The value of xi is -86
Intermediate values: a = 21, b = 108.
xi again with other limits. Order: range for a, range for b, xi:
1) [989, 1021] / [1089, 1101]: -96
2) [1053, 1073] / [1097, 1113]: -13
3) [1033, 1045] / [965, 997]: -102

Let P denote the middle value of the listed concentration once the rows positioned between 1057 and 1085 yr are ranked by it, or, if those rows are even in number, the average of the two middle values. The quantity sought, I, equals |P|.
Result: 317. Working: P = 317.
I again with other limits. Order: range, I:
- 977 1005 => 204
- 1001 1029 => 290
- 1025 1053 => 297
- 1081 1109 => 332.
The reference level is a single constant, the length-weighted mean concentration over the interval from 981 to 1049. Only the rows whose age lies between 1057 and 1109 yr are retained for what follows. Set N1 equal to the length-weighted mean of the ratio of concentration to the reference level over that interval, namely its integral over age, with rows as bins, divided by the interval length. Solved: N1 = 1.23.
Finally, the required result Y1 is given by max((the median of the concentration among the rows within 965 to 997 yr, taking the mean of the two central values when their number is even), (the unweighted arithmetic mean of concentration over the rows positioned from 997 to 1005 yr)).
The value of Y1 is 273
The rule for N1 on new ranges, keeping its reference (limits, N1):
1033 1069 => 1.12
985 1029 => 0.93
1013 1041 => 1.17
